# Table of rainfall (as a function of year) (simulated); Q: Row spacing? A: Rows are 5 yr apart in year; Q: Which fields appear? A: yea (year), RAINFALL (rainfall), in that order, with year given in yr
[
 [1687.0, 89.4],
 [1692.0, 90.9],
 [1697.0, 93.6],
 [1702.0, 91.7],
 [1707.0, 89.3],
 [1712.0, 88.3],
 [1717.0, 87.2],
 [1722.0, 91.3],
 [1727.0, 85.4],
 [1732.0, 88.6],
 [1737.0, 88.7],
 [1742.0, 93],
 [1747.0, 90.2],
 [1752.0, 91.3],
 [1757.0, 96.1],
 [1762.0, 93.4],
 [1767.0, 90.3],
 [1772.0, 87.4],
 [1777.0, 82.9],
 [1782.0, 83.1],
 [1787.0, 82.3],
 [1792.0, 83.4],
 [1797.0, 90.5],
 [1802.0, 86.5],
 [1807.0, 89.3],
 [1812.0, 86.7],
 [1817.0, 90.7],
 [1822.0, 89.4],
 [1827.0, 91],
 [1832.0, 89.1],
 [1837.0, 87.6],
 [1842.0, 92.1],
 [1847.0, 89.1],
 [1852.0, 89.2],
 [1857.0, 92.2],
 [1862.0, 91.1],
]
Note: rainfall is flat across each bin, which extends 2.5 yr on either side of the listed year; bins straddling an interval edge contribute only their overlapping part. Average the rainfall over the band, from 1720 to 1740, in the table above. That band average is 88.5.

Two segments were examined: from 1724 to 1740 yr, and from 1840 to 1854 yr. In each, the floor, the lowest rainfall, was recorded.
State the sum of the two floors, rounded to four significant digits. 174.5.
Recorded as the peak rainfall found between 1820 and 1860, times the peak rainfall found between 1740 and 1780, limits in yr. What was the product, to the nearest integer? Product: 8860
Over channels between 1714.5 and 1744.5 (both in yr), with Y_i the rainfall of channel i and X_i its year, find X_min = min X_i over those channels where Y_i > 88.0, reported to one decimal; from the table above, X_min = 1722.0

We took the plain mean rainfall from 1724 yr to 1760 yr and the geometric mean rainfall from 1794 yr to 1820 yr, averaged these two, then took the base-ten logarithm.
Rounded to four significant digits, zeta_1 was 1.952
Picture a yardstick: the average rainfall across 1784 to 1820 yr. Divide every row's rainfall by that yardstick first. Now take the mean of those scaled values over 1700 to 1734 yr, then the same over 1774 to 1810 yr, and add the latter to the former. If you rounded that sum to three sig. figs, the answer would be 2.00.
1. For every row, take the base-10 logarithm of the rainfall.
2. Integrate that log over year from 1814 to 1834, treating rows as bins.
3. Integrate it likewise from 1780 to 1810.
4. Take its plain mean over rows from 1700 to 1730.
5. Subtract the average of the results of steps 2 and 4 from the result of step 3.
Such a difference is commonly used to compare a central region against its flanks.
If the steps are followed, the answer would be 37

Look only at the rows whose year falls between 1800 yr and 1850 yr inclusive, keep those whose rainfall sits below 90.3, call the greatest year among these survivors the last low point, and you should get 1847.0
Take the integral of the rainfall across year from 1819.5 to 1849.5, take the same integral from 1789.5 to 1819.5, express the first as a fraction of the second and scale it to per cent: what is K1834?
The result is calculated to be 102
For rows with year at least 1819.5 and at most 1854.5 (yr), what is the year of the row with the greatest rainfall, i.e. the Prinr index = 1842.0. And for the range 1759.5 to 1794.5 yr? 1762.0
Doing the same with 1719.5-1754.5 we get 1742.0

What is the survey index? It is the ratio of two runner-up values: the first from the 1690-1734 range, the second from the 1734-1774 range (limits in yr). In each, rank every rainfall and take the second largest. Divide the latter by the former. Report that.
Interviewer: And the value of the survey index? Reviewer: 1.02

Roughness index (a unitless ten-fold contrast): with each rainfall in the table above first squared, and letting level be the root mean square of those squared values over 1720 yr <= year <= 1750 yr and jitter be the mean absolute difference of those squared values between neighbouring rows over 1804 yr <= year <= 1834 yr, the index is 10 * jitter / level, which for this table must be 0.506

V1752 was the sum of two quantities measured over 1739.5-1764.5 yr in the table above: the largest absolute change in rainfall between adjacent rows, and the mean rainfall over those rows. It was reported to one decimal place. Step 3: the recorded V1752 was 97.6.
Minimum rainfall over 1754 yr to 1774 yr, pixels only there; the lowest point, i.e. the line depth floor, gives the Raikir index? 87.4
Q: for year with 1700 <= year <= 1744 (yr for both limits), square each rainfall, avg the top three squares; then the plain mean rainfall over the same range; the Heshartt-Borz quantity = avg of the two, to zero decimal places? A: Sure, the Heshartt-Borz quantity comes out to 4277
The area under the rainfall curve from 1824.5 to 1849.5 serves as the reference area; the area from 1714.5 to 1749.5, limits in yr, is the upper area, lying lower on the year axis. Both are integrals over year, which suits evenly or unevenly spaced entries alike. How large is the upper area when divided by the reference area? 1.4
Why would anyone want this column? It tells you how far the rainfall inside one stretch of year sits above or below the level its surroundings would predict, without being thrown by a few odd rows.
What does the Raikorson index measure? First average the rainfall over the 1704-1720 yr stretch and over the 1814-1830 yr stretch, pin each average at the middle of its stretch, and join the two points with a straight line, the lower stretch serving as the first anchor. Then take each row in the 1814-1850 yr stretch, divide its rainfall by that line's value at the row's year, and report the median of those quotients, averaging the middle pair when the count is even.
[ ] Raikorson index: 0.99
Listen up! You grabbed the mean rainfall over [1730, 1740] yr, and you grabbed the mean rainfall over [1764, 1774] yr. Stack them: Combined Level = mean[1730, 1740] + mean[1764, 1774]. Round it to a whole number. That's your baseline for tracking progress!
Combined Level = 178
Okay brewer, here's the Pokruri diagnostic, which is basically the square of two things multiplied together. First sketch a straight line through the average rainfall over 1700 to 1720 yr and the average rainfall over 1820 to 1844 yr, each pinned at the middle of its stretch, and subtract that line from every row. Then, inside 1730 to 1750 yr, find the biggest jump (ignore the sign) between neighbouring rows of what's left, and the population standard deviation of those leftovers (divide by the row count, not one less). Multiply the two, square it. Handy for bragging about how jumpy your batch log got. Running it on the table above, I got 56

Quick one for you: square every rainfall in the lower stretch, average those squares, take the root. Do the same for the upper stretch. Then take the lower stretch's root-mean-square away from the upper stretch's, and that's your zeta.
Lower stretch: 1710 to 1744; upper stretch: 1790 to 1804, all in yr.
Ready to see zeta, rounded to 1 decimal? -2.1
